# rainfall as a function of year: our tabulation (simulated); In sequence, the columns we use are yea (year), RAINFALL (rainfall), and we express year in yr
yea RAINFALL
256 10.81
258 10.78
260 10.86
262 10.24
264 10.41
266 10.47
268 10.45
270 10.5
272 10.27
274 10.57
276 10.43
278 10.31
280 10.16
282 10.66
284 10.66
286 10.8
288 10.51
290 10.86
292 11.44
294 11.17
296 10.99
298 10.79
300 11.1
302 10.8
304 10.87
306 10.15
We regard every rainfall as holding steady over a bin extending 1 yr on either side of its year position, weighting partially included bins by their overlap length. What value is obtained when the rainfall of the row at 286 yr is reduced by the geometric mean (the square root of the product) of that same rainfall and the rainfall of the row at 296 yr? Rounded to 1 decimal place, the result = -0.1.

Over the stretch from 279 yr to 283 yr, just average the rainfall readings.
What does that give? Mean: 10.4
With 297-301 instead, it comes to 10.9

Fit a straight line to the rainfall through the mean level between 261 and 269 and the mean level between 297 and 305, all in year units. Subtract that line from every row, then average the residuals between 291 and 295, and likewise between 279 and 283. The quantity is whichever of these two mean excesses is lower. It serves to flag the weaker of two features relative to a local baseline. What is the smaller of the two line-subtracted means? -0.20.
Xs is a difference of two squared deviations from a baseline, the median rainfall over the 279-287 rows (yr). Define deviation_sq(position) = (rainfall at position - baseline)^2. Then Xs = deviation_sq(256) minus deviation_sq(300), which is -0.17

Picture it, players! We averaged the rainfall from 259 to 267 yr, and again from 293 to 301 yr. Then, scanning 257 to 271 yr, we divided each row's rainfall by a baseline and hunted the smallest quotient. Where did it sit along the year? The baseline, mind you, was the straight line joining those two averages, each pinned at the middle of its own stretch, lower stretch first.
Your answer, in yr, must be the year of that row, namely 262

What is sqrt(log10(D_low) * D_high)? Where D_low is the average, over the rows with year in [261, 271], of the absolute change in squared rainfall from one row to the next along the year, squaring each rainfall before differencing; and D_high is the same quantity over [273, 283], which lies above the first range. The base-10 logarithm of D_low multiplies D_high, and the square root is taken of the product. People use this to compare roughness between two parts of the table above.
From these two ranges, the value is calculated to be 1.0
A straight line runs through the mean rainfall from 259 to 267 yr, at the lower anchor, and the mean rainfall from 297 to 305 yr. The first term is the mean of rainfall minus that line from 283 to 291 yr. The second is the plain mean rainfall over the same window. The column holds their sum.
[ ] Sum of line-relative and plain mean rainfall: 10.7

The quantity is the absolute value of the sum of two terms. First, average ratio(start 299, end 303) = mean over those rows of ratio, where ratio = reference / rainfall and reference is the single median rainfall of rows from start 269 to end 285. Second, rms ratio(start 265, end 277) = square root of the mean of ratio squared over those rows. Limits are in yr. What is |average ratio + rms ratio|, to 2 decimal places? 1.96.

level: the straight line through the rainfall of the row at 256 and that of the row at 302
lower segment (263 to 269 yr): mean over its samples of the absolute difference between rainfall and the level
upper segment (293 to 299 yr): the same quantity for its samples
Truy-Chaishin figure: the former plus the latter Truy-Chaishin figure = 0.55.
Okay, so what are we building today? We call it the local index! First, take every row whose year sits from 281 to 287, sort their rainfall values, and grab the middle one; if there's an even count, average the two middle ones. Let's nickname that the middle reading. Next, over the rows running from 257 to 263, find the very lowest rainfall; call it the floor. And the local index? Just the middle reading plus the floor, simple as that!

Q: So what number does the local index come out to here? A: 20.9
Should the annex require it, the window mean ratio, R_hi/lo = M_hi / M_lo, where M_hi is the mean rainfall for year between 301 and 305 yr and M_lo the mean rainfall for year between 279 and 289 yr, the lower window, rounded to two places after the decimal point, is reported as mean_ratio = 1.03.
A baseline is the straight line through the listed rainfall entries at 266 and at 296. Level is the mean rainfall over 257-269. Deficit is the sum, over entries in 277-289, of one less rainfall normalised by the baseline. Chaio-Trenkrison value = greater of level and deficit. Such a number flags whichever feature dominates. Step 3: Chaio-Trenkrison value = 10.5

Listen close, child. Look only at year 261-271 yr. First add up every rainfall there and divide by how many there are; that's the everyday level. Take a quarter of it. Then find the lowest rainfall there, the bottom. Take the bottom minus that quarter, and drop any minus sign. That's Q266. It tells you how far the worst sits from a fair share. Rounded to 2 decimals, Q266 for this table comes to 7.64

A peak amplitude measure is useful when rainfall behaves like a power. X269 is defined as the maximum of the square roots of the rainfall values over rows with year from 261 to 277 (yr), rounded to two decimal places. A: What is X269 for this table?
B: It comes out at 3.25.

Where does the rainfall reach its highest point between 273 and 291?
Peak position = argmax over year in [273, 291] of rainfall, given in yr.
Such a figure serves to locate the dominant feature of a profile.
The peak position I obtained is 290 yr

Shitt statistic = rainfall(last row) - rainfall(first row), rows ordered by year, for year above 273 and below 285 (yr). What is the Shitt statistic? 0.1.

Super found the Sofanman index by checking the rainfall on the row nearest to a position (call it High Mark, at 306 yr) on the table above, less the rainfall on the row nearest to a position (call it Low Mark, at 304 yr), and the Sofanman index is -0.7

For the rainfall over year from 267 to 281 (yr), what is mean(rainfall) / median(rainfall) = 1.00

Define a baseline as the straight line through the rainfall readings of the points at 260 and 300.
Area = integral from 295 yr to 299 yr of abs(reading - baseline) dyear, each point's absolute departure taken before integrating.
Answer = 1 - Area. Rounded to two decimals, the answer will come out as 0.23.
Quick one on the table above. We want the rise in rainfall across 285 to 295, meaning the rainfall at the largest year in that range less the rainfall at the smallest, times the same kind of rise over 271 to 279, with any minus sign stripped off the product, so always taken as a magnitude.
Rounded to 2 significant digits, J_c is 0.015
